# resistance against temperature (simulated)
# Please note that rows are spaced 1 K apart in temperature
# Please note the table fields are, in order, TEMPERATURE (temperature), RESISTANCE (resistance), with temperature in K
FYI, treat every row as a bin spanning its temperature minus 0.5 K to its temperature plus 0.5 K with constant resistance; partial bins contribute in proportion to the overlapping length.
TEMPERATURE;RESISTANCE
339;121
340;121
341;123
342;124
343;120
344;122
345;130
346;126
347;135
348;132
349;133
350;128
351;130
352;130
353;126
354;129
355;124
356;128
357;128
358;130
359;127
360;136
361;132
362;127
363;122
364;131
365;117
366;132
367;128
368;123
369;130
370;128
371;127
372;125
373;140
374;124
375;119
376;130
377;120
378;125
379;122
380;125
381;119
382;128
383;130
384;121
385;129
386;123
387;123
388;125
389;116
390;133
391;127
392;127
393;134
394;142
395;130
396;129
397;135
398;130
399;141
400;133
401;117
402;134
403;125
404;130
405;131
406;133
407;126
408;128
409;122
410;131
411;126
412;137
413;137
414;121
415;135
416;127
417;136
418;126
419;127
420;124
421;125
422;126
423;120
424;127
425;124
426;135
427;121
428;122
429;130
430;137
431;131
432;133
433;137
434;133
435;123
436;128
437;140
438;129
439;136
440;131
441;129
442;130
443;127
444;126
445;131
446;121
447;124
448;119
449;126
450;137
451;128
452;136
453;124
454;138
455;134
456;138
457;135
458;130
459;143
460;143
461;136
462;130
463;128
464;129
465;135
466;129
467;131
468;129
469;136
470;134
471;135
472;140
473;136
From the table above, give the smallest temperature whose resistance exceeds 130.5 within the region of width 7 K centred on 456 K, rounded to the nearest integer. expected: 454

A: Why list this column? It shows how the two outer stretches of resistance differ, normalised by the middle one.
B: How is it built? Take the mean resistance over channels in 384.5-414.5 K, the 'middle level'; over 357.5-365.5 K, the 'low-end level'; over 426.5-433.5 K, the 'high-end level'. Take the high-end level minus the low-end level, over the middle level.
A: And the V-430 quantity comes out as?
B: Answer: 0.02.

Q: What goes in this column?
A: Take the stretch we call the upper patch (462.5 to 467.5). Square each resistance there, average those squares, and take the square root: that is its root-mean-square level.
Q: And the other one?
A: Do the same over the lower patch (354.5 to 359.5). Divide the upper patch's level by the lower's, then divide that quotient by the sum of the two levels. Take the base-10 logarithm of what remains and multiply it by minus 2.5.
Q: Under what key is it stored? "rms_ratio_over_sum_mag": 6.003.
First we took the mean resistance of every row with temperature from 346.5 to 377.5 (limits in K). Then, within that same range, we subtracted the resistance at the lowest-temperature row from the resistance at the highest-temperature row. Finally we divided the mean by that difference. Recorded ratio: -9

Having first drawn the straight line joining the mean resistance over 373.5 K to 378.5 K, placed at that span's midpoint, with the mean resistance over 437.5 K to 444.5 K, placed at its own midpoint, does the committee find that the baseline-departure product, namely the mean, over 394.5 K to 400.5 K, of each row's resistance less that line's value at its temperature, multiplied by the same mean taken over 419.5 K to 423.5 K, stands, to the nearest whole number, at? -30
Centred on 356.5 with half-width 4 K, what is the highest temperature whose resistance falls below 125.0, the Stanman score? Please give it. 355 K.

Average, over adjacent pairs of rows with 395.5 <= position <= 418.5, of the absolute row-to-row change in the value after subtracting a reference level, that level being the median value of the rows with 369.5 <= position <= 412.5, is 8.0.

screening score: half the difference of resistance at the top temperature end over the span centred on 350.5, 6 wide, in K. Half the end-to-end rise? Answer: -3.0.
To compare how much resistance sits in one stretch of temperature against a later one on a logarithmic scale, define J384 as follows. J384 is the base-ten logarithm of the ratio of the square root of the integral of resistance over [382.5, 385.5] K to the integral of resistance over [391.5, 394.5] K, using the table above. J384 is -1.32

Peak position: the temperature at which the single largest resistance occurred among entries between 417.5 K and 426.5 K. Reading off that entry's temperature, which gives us 426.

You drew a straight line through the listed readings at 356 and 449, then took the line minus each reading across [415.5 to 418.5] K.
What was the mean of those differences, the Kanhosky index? -3.0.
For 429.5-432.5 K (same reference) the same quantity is -7.3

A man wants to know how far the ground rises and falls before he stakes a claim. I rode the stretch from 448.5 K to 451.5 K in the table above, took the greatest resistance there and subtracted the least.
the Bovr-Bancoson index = 11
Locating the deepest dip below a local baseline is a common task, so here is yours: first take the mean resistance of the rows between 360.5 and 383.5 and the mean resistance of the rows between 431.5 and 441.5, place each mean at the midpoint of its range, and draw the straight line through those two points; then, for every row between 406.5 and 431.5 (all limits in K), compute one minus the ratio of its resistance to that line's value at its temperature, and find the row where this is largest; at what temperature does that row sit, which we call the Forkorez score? 423 K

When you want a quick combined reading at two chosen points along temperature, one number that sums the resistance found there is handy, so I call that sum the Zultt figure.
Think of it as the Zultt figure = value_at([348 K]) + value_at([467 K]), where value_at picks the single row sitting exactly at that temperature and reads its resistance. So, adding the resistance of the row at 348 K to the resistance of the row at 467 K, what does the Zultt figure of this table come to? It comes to 263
